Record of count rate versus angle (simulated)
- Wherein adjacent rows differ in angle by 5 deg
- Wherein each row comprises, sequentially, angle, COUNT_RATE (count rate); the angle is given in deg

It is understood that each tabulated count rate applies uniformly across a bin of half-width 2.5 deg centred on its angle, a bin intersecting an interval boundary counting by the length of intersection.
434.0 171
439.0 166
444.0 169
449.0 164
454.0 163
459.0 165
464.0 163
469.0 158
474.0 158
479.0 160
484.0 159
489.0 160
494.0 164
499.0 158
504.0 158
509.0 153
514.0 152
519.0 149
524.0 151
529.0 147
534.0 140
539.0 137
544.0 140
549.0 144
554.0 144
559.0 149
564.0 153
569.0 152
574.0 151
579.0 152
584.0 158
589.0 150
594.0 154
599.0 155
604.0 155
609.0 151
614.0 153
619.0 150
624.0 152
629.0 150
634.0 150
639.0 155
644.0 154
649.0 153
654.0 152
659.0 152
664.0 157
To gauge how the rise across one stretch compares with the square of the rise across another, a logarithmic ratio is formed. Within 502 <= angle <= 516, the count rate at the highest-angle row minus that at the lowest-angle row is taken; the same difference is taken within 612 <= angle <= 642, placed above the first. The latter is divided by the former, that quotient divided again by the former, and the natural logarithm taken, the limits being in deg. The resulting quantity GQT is -2.9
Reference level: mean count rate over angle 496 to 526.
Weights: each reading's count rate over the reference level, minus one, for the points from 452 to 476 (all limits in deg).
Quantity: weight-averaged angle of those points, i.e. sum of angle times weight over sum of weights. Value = 461.8 deg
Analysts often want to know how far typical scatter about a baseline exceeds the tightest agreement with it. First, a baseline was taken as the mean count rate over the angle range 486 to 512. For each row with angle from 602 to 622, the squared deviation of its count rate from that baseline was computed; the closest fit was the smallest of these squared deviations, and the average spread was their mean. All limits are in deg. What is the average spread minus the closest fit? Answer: 31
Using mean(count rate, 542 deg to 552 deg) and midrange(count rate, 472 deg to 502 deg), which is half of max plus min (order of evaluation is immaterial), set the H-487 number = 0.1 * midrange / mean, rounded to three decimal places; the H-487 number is 0.113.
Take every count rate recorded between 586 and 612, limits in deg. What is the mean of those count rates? 153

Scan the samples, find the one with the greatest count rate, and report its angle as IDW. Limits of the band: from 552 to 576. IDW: 564.0 deg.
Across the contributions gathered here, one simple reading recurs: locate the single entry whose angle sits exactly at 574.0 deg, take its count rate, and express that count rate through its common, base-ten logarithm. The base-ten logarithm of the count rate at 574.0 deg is 2.18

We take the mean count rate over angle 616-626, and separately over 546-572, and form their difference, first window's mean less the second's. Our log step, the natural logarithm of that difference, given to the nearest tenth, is 1.0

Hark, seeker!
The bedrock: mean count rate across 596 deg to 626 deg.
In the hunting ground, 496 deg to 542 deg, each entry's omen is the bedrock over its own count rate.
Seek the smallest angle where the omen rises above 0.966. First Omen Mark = 499.0 deg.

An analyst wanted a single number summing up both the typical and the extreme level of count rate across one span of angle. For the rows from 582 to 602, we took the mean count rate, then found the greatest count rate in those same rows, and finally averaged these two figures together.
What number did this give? 156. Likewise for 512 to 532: 151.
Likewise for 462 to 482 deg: 161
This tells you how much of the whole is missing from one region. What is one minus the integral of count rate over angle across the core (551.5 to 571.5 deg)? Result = -2989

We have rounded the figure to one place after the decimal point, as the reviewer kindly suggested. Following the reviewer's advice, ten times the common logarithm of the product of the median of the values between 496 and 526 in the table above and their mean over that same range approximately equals 43.7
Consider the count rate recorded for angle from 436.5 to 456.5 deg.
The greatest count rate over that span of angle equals 169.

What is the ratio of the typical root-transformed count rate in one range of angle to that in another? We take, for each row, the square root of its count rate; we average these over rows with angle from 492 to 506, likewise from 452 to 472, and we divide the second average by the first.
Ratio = 1.01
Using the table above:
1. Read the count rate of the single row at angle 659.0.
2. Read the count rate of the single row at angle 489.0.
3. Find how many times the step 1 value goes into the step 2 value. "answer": 1.053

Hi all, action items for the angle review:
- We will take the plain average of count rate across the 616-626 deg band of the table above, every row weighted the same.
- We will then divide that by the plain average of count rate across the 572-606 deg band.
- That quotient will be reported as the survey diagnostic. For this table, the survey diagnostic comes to 0.983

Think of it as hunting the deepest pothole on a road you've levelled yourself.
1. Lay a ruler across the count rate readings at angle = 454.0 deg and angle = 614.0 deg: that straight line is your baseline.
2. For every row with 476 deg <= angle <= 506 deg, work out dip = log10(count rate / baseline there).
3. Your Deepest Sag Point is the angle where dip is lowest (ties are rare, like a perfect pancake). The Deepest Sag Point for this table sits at 499.0 deg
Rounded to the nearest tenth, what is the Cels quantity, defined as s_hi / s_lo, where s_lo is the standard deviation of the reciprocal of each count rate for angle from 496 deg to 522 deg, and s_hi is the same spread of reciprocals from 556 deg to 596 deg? 0.7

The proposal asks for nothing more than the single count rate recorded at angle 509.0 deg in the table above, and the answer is 153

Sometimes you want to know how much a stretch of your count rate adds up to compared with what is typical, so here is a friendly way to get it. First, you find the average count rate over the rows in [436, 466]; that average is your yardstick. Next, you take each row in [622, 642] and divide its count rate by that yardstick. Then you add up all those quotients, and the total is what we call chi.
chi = 3.68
